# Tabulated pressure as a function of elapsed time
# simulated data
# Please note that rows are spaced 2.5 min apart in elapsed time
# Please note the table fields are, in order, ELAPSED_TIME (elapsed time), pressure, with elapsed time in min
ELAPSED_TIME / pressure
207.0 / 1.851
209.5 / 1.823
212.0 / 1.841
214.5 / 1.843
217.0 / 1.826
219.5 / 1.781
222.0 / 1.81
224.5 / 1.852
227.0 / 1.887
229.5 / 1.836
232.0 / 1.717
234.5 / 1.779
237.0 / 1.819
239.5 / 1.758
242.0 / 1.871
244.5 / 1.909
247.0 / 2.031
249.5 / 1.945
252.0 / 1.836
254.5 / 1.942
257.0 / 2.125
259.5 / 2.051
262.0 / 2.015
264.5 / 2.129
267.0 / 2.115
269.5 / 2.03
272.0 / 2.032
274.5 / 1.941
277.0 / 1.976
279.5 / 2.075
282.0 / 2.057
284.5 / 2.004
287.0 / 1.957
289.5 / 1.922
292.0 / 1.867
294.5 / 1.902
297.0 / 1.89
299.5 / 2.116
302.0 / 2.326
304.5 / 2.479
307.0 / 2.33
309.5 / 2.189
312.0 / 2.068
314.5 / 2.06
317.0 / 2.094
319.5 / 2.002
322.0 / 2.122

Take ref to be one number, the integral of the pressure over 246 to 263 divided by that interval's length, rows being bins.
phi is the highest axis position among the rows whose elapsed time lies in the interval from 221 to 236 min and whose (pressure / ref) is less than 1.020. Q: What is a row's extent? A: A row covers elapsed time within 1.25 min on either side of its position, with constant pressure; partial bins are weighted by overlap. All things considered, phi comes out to 234.5 min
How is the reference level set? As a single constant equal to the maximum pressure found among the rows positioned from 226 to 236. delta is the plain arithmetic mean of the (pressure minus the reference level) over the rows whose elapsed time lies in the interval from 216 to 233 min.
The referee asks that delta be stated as -0.07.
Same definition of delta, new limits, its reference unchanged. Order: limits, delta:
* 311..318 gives 0.19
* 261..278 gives 0.15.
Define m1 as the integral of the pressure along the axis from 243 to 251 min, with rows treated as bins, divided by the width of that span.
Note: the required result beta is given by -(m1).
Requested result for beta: -1.95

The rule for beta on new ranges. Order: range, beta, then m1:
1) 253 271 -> -2.05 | 2.05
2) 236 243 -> -1.81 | 1.81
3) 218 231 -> -1.83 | 1.83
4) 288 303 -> -2.00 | 2.00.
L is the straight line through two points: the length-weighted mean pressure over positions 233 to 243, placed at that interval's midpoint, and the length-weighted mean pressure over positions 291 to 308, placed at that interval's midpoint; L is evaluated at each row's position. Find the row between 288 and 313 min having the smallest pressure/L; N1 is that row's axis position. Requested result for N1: 297.0 min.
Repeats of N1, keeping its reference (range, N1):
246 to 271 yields 252.0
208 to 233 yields 232.0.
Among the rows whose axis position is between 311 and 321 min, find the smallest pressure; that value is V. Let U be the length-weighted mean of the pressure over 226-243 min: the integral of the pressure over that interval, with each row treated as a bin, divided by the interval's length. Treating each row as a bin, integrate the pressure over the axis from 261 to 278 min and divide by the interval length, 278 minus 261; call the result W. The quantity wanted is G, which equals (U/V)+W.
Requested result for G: 2.94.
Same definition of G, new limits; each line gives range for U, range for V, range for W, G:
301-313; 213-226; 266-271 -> 3.35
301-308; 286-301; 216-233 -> 3.09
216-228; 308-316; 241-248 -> 2.82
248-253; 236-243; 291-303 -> 3.10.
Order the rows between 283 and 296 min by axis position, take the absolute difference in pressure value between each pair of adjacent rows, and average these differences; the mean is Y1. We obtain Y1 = 0.04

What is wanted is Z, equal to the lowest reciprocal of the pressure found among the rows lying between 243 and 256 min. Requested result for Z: 0.492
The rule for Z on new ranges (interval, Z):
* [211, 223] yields 0.543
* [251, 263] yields 0.471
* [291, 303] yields 0.430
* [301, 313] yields 0.403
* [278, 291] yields 0.482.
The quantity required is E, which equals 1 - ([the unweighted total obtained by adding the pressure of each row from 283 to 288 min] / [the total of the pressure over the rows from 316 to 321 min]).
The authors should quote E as 0.03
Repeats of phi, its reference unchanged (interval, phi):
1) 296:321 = 319.5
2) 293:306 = 297.0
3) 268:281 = 277.0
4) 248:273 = 269.5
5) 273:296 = 294.5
